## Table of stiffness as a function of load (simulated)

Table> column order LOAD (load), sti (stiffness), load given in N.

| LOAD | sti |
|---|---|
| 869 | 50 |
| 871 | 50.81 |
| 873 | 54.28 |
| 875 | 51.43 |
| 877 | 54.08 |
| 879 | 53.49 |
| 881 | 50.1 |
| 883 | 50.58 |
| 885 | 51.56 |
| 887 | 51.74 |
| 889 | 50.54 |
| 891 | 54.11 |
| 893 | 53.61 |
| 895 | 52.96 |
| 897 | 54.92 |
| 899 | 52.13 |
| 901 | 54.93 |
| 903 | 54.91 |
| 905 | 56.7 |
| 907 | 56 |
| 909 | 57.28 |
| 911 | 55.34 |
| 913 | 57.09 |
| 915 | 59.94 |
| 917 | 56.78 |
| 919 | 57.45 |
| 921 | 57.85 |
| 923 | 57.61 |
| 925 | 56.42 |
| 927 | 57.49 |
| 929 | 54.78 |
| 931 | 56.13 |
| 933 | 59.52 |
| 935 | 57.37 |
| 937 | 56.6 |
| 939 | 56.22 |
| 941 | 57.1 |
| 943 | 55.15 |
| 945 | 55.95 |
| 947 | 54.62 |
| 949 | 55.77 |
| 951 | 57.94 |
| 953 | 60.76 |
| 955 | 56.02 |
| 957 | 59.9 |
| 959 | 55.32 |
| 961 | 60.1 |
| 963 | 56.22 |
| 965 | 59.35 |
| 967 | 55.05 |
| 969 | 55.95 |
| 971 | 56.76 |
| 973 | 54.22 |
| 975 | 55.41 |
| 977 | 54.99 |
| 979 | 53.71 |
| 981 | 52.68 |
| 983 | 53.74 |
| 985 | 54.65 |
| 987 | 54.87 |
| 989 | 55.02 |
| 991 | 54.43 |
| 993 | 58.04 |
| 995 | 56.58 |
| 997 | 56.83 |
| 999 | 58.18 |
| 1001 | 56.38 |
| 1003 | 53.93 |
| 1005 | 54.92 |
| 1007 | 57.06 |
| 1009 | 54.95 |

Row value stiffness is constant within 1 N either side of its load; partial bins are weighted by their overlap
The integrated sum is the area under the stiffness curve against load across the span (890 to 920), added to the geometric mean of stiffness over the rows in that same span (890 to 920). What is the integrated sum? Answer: 1724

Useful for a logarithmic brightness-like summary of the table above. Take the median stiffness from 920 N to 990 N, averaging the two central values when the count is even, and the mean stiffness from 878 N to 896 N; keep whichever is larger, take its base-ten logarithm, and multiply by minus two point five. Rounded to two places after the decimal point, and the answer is -4.37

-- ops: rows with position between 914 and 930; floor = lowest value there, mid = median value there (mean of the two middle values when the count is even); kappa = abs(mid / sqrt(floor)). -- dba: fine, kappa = 7.76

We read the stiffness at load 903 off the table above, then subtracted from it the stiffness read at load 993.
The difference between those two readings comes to -3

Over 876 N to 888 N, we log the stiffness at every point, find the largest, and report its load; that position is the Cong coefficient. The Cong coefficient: 877 N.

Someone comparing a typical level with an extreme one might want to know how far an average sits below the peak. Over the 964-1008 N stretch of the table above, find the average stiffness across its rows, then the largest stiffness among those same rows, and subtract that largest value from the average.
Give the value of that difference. -3.8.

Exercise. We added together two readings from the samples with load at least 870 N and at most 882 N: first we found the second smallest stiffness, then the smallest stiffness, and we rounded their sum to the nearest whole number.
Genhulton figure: 101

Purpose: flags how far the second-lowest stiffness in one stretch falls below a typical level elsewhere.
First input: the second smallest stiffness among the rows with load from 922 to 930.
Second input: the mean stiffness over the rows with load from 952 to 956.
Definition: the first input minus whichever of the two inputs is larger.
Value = -2.0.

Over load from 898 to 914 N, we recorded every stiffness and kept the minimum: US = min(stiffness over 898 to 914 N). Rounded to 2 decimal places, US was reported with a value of 52.13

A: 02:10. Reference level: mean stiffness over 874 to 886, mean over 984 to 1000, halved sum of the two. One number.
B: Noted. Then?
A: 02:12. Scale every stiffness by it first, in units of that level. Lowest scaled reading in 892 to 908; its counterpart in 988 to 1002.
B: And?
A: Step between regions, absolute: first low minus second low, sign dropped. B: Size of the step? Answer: 0.04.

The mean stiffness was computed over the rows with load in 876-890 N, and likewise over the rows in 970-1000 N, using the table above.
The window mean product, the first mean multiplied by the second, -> 2863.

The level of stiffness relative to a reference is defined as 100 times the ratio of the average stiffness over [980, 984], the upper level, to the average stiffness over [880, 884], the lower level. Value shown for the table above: 106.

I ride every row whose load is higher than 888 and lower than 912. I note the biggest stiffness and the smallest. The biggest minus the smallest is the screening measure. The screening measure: 6.7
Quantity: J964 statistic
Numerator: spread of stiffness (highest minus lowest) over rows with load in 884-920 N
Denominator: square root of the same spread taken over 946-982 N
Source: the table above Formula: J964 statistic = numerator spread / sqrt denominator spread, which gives 3.3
